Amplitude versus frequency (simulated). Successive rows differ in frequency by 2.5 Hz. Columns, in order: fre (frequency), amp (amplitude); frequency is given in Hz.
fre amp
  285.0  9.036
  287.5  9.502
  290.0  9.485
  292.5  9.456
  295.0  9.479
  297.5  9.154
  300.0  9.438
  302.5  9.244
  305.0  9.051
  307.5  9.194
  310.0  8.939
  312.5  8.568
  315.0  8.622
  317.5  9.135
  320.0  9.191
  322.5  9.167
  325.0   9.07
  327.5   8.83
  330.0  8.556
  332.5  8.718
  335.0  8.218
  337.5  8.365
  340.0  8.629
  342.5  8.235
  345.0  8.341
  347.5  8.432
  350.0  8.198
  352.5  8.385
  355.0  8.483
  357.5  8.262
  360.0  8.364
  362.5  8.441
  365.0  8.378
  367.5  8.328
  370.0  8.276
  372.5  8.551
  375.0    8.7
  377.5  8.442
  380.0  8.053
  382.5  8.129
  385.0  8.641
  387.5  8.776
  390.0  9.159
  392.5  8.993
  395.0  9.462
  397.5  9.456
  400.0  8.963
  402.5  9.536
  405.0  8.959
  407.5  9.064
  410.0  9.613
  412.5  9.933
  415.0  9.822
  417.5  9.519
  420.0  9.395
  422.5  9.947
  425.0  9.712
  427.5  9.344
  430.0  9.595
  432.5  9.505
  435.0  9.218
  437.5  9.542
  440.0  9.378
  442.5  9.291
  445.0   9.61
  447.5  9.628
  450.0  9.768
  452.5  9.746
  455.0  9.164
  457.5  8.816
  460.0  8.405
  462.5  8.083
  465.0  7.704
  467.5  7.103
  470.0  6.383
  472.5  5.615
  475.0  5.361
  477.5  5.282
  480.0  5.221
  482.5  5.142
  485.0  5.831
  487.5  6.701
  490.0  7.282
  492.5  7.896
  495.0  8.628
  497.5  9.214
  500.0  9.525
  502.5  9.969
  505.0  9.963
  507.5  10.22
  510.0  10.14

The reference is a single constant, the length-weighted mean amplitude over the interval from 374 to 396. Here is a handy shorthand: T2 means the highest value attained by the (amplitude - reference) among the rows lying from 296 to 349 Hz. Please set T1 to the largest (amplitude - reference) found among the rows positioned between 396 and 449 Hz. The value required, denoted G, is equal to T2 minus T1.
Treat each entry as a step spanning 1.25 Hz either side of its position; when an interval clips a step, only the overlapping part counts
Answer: -0.5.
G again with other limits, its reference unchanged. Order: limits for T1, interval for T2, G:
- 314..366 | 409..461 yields 0.8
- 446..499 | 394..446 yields 0.2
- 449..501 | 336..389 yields -1.0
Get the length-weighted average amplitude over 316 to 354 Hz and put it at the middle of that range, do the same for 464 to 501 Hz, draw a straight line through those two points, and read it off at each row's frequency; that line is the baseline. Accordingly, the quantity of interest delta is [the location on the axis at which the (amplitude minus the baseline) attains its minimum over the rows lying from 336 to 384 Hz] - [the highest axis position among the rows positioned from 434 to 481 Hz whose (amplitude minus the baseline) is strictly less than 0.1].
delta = -137.5 Hz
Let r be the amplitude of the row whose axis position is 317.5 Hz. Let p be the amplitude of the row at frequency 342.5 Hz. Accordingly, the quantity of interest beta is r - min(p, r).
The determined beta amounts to 0.90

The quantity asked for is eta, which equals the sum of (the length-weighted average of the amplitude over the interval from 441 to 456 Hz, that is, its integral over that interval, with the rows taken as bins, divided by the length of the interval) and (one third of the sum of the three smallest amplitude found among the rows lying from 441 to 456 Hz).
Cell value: 19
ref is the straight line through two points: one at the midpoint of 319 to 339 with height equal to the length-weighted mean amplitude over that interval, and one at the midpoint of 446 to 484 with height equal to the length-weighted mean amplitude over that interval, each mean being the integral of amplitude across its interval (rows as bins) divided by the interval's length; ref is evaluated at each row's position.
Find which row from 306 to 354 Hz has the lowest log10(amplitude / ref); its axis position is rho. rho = 335.0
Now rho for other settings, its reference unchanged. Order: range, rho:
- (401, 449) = 405.0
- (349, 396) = 350.0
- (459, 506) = 482.5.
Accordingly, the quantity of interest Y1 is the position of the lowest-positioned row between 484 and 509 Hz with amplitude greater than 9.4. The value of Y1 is 500.0 Hz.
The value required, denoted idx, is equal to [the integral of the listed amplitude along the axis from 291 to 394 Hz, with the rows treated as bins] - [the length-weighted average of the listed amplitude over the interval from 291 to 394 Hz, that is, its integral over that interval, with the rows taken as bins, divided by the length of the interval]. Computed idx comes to 888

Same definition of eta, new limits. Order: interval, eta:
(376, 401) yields 17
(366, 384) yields 17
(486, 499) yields 15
